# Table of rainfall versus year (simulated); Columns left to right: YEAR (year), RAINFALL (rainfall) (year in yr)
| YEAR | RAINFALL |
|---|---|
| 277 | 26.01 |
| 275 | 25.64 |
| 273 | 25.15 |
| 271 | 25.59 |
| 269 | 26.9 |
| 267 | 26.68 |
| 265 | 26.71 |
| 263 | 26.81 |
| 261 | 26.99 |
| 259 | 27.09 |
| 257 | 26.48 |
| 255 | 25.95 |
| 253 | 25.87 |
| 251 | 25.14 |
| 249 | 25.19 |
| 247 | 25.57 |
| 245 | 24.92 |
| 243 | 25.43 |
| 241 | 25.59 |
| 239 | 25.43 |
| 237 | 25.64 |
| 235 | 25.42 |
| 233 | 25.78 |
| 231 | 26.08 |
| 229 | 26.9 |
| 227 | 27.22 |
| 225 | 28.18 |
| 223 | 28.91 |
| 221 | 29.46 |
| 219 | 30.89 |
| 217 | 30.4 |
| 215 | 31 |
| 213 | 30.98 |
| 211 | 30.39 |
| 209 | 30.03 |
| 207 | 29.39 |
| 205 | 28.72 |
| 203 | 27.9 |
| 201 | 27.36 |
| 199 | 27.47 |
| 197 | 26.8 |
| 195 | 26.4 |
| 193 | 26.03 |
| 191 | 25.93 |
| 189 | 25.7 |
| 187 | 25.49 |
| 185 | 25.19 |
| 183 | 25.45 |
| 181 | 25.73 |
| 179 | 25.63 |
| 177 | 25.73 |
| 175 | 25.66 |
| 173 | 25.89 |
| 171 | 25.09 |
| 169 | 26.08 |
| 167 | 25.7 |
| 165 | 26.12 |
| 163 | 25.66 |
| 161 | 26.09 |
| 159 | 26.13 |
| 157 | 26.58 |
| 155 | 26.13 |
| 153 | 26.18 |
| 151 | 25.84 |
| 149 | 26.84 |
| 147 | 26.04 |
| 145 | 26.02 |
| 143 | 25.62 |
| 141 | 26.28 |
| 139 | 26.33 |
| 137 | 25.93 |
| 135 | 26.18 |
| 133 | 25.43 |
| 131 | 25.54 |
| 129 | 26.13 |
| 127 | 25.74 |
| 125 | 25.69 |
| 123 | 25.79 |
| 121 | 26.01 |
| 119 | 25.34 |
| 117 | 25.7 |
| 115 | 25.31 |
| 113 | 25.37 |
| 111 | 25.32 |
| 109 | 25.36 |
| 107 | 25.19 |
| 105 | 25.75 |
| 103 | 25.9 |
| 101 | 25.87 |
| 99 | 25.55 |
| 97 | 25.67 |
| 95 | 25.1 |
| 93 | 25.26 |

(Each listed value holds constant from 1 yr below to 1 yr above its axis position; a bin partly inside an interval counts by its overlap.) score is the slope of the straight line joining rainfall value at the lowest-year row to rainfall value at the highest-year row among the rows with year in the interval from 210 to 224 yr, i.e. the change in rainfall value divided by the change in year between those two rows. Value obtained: -0.123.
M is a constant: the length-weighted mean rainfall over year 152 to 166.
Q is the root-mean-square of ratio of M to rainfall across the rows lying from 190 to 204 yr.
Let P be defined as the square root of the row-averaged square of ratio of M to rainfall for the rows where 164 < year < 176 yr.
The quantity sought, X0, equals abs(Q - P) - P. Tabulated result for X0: -0.97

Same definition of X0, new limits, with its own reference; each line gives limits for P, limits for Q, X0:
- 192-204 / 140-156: -0.94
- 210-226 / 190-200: -0.76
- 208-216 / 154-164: -0.71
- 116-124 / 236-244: -1.01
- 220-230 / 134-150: -0.86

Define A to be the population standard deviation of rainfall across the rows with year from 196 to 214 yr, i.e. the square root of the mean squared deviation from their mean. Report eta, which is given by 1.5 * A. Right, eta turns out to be 2.1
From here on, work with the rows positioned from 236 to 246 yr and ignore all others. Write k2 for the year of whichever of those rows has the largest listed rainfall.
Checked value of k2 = 237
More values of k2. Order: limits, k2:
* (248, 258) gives 257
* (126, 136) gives 135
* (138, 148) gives 139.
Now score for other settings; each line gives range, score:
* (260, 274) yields -0.153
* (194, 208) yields 0.249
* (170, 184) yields 0.030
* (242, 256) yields 0.043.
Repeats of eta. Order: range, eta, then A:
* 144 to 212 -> 2.0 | 1.3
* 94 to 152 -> 0.6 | 0.4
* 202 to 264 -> 3.0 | 2.0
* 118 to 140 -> 0.5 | 0.3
